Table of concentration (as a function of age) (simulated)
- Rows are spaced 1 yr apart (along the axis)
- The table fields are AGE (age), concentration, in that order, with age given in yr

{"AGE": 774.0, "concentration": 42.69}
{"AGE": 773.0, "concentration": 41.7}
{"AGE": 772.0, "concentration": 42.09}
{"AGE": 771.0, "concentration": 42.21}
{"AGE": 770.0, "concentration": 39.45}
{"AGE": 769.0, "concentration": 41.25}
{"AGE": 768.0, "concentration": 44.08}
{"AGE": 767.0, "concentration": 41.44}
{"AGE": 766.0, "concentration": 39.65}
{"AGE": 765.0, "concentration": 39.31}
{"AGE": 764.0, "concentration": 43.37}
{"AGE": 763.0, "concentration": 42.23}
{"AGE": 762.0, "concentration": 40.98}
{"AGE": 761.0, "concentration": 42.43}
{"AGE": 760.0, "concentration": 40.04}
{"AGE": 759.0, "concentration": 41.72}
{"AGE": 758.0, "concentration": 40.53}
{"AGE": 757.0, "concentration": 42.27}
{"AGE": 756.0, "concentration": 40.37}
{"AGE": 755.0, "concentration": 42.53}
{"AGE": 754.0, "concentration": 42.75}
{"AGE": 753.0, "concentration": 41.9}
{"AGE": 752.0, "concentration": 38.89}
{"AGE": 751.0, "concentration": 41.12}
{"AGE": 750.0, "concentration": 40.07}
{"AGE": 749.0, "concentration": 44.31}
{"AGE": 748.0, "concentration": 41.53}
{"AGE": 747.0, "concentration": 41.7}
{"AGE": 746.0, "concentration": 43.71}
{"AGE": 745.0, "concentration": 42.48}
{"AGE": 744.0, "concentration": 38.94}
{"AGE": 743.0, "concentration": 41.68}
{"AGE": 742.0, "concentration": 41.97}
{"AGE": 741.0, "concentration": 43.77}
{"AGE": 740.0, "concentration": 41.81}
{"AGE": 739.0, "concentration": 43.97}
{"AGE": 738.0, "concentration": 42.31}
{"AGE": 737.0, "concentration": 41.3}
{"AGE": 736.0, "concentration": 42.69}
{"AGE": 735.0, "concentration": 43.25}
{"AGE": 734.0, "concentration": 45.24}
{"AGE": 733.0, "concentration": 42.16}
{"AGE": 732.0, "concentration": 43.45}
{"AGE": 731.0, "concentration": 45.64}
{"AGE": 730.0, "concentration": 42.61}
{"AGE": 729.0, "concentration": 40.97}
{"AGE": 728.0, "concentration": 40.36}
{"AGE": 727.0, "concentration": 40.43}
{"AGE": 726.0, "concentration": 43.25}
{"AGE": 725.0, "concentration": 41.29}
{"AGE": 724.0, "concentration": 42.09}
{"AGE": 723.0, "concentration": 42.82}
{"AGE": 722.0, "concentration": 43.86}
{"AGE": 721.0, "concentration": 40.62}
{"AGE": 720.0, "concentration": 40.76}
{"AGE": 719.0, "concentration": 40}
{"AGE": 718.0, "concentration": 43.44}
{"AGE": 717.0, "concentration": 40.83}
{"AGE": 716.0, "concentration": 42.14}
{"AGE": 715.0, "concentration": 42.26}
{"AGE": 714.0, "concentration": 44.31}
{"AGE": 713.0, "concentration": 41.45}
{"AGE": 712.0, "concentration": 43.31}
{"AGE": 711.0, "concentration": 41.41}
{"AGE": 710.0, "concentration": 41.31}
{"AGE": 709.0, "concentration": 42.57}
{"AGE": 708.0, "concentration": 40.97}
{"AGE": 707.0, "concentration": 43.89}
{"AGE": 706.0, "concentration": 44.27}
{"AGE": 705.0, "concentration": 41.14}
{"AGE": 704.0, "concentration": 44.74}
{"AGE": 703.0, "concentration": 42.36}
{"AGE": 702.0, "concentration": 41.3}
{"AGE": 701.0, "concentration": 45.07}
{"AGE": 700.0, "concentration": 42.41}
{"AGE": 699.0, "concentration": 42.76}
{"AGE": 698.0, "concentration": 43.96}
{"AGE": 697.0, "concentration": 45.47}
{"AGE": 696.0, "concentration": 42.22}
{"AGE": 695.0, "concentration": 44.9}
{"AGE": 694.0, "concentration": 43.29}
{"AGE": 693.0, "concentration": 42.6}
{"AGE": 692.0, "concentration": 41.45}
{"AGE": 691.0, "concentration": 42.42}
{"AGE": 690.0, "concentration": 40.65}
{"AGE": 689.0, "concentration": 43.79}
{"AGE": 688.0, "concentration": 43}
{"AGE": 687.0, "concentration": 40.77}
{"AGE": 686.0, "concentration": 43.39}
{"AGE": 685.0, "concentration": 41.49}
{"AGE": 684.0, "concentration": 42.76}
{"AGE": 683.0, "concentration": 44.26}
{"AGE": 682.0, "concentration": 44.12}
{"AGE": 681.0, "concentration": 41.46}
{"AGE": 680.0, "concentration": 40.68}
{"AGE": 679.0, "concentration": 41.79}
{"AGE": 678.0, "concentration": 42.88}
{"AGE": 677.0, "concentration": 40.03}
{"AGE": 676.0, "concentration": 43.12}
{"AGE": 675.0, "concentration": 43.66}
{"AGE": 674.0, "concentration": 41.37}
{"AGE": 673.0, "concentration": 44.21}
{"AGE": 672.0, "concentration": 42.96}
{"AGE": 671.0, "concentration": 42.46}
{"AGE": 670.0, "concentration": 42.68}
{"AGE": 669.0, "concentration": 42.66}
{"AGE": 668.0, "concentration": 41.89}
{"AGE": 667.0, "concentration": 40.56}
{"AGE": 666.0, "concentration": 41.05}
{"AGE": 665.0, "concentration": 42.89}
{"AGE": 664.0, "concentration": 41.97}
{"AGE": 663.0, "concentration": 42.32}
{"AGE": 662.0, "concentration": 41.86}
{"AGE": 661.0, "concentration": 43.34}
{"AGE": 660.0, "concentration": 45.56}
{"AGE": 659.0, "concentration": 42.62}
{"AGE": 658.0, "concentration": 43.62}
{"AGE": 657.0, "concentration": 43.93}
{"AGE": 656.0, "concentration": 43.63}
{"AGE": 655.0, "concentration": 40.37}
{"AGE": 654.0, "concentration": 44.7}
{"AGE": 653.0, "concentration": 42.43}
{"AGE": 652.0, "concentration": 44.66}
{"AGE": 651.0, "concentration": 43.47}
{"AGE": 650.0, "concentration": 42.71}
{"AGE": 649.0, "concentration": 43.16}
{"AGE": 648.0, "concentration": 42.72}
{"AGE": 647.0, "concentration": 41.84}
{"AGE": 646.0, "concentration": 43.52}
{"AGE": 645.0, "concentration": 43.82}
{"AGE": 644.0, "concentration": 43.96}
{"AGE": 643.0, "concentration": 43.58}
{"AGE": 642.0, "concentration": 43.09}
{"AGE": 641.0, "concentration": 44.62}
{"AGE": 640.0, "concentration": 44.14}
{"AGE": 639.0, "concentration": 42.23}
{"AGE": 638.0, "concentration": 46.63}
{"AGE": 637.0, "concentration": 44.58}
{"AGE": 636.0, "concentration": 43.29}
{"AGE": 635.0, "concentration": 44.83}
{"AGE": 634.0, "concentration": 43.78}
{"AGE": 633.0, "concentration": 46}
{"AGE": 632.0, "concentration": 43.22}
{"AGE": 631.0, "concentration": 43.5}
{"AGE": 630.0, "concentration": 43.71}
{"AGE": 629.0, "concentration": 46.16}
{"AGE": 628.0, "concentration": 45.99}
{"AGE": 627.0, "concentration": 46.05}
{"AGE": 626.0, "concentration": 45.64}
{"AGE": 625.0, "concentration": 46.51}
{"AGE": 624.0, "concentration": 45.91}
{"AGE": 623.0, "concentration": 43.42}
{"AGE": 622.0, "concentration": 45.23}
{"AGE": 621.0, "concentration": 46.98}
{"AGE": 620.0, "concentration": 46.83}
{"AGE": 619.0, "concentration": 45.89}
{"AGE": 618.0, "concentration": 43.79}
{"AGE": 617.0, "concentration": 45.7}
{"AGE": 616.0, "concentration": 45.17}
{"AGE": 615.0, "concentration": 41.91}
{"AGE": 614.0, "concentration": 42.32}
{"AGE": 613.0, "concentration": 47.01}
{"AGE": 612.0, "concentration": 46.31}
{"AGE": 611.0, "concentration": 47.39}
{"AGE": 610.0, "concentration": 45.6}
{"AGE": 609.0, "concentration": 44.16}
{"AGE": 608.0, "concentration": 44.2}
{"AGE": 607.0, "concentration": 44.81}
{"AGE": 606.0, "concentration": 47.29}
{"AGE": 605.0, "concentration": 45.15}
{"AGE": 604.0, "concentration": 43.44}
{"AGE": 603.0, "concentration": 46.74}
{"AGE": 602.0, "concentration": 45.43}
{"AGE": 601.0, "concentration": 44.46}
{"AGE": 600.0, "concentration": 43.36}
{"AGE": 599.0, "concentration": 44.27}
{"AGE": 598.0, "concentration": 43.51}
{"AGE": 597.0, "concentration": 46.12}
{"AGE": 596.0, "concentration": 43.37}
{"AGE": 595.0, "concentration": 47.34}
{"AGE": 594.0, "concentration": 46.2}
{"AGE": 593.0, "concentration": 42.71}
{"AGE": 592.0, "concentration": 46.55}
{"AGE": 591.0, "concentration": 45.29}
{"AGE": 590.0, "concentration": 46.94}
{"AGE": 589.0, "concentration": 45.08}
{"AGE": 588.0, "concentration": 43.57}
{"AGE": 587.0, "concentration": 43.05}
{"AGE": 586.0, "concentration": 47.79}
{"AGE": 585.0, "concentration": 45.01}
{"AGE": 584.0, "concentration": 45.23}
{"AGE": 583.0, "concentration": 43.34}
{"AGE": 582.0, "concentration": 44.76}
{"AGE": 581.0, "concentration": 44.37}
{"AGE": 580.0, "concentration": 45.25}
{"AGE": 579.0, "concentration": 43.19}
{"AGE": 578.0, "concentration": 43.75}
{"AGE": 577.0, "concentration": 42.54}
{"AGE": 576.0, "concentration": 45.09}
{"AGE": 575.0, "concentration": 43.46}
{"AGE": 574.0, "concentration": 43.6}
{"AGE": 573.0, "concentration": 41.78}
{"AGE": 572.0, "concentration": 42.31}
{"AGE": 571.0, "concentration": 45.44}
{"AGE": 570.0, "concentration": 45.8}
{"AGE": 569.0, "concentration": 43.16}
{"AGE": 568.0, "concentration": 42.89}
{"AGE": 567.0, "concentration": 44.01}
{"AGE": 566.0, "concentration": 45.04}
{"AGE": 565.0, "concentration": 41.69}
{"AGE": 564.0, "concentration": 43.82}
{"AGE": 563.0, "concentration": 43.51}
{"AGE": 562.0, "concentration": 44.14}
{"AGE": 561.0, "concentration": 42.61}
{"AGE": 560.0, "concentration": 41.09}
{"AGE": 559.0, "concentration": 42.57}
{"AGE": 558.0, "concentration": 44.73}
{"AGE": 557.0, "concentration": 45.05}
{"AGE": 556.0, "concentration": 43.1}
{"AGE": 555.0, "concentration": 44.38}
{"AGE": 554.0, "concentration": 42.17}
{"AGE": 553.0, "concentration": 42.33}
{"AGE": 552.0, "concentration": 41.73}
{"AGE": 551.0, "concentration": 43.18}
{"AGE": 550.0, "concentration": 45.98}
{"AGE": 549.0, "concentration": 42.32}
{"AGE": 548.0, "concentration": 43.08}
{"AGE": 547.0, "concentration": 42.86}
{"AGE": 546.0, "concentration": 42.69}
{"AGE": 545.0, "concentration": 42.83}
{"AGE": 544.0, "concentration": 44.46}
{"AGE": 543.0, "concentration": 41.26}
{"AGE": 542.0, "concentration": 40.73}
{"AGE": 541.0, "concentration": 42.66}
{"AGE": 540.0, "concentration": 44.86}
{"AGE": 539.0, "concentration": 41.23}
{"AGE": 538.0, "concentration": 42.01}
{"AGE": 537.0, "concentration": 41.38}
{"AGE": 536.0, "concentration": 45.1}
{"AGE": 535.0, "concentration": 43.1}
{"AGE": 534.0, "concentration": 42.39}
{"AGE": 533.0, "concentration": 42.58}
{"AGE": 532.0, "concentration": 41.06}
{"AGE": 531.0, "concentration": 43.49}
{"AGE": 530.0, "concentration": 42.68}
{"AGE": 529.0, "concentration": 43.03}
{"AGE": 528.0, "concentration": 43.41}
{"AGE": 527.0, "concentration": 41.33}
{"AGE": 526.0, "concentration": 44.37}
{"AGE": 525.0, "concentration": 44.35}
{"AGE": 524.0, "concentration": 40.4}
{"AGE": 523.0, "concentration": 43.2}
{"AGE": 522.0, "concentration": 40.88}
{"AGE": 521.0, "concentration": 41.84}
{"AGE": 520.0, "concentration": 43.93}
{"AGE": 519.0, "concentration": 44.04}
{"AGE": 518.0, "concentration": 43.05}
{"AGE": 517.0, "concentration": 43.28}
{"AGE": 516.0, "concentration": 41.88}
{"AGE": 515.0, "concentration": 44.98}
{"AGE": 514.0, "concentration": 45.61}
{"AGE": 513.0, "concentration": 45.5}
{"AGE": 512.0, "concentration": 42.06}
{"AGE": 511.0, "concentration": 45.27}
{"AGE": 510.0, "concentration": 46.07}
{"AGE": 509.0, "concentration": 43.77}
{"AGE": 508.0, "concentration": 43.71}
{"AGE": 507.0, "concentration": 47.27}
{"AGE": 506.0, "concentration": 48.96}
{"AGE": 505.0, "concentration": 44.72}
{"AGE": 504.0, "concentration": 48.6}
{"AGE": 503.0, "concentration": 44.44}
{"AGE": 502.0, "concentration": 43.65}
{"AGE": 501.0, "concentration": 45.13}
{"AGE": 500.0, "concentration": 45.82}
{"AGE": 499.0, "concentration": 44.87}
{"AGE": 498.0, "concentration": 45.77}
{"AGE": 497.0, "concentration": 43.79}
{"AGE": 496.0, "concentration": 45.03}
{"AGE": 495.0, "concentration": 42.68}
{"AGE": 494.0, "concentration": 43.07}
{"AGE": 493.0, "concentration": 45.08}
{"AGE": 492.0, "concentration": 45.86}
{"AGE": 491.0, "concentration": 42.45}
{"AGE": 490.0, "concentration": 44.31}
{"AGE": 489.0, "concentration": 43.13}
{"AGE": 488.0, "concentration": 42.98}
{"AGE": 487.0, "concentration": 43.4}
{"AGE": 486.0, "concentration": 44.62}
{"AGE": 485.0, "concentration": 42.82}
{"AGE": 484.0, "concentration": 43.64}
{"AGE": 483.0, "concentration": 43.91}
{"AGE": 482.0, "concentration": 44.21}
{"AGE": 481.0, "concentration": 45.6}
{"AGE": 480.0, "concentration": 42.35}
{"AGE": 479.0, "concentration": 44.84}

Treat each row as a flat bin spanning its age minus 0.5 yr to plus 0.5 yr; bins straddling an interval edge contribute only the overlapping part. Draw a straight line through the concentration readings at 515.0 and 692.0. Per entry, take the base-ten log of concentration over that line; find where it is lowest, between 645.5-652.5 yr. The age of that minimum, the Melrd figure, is 647.0 yr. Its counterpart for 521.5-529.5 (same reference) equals 524.0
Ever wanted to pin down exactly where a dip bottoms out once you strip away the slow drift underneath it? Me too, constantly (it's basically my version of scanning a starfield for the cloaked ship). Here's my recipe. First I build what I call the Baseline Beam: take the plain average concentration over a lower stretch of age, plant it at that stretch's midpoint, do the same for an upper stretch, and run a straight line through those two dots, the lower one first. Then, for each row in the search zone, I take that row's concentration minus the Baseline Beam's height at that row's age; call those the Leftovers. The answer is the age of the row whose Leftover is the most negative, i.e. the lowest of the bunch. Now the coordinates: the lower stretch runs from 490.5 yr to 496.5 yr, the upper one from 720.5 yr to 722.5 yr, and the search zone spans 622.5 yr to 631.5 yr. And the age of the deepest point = 623.0 yr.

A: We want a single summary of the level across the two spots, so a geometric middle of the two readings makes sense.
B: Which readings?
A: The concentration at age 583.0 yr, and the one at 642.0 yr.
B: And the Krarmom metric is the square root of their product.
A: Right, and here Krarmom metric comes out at 43.2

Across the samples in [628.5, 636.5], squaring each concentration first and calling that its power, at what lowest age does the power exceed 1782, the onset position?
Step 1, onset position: 629.0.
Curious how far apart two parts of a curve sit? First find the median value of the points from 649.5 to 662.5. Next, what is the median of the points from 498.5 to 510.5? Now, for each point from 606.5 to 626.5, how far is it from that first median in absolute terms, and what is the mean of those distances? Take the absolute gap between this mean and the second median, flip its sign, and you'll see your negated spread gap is -43.0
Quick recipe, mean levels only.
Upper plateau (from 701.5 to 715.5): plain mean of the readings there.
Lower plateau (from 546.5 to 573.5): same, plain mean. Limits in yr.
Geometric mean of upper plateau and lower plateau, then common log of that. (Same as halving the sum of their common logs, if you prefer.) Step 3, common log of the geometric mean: 1.63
